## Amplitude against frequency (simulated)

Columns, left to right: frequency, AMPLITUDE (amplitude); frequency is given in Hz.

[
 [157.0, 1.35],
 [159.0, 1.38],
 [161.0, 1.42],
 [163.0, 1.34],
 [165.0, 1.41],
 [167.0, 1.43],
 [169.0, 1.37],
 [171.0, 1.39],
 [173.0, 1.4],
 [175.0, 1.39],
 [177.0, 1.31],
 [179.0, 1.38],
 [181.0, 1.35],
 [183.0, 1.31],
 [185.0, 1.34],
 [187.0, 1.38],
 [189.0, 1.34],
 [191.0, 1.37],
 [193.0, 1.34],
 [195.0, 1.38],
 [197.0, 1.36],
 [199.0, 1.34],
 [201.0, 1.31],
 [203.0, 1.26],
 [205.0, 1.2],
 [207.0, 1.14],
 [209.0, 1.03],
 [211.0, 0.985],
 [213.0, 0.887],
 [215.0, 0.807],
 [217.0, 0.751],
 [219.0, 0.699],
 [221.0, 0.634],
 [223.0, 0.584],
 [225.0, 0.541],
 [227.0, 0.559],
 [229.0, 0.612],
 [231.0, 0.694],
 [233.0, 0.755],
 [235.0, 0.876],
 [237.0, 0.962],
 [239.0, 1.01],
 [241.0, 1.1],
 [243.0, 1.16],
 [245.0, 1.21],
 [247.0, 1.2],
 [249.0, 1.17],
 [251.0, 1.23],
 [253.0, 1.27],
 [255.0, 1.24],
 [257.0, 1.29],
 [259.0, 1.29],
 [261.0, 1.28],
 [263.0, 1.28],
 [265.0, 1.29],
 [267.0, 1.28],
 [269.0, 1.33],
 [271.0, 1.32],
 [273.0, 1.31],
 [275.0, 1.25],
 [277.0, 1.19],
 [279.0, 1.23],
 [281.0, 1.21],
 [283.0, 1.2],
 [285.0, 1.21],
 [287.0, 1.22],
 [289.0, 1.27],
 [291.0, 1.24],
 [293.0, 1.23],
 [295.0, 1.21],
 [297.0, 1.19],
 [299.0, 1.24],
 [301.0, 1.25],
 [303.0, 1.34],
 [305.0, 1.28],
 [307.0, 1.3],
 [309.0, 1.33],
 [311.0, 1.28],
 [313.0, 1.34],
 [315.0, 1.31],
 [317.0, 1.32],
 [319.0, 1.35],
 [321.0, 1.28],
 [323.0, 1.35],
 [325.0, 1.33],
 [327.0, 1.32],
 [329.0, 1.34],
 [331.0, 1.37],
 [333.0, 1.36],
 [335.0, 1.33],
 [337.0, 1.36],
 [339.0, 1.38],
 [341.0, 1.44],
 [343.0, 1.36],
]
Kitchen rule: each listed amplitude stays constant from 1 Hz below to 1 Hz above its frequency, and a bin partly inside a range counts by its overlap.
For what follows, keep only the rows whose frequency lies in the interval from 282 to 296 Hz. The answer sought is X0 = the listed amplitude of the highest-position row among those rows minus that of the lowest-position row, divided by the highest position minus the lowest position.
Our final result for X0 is 0.0008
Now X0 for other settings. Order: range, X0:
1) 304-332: 0.0035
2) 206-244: 0.0006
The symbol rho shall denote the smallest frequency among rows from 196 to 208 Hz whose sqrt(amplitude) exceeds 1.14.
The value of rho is 197.0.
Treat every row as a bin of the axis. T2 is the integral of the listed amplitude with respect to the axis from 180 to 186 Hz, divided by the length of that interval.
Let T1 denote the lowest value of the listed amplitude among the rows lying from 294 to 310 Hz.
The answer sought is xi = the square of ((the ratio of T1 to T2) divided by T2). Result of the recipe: 0.45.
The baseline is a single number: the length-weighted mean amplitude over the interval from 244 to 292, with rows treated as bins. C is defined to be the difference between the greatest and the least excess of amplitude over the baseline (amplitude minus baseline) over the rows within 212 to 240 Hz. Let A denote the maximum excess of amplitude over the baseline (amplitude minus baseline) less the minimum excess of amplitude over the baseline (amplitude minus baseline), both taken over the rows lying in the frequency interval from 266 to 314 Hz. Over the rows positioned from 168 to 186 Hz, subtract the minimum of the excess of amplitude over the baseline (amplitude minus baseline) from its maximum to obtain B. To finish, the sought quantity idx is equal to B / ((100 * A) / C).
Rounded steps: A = 0.150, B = 0.090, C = 0.5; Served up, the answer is 0.003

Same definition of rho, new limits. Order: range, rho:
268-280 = 269.0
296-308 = 303.0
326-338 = 327.0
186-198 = 187.0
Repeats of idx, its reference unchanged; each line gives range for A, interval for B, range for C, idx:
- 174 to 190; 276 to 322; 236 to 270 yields 0.007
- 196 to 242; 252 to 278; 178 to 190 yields 0.000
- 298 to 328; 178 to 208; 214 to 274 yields 0.017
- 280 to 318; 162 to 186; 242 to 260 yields 0.001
